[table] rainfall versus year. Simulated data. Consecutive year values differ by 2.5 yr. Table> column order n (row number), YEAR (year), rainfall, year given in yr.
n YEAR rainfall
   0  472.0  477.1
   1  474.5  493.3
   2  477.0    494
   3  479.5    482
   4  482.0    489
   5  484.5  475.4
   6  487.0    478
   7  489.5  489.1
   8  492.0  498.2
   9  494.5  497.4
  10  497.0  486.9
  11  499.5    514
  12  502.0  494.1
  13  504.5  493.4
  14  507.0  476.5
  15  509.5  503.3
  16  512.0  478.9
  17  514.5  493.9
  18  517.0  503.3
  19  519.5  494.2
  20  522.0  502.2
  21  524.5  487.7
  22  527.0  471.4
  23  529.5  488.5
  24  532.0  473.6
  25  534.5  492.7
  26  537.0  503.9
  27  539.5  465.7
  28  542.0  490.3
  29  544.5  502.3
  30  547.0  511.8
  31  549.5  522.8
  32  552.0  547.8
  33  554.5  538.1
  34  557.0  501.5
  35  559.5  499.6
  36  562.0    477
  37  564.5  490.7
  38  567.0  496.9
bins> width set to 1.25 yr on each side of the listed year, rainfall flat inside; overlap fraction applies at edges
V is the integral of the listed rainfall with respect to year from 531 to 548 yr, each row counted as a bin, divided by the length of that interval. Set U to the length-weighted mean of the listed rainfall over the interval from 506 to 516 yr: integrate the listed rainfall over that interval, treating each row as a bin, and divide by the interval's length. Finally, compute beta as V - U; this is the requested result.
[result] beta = 3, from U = 489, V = 491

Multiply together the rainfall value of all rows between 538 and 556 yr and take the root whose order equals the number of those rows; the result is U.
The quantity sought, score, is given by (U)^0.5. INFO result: 22.60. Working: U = 511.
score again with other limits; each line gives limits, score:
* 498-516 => 22.21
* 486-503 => 22.22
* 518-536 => 22.07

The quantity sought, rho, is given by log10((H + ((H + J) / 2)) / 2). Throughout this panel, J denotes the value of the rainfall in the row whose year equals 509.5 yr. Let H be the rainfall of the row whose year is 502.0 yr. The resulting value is 2.70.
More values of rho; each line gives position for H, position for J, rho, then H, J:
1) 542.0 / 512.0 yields 2.69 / 490.3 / 478.9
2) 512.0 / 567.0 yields 2.68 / 478.9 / 496.9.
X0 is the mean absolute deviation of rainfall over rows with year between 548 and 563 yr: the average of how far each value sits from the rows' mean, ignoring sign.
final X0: 21.8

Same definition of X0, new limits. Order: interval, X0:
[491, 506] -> 5.9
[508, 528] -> 9.4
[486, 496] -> 7.1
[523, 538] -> 9.2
